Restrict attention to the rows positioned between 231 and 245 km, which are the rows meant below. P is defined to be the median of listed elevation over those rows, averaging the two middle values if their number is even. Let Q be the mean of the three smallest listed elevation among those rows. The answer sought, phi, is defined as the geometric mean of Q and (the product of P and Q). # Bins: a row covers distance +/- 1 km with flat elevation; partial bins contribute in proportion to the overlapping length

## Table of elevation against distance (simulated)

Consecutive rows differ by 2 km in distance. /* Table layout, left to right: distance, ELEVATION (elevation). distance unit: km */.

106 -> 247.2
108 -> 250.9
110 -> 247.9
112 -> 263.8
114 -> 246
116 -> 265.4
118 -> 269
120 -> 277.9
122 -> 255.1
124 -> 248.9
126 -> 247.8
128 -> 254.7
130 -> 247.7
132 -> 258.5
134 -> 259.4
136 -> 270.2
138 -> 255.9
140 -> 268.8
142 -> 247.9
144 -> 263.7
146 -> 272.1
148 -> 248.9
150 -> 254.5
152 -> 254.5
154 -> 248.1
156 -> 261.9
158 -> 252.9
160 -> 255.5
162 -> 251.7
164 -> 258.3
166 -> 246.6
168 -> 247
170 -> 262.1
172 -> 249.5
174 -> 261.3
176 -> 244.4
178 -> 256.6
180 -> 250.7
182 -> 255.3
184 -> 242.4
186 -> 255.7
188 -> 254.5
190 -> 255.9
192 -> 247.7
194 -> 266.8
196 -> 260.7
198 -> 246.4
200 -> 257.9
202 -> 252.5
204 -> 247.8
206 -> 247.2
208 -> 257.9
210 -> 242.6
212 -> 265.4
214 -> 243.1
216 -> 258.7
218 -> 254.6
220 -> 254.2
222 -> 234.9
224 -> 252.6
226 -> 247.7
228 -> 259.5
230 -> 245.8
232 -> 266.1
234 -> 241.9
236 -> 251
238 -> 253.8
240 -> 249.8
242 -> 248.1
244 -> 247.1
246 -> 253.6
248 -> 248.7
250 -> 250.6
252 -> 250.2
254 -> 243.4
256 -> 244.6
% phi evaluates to 3883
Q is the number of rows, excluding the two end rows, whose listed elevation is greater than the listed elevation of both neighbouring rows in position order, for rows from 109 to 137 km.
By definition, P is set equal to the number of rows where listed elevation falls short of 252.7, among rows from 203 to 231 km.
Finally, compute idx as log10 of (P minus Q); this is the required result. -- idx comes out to 0.70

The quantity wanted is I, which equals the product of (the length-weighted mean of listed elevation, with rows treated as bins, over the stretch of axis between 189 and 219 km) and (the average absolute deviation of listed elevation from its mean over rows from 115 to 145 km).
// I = 1984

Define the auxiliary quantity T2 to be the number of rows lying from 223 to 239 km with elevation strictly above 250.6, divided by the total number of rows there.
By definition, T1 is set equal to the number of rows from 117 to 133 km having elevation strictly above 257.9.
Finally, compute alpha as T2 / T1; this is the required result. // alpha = 0.21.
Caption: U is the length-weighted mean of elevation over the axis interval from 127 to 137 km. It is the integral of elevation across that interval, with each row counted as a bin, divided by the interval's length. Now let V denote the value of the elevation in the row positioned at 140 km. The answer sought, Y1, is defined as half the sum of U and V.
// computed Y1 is 263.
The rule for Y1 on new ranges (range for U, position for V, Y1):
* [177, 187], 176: 248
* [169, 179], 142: 251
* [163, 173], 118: 261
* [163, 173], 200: 255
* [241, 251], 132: 254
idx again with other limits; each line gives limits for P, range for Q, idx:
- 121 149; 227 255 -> 0.00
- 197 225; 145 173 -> 0.60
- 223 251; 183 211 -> 0.70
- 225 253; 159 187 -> 0.70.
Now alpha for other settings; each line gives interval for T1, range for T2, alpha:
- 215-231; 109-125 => 0.31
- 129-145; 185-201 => 0.15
